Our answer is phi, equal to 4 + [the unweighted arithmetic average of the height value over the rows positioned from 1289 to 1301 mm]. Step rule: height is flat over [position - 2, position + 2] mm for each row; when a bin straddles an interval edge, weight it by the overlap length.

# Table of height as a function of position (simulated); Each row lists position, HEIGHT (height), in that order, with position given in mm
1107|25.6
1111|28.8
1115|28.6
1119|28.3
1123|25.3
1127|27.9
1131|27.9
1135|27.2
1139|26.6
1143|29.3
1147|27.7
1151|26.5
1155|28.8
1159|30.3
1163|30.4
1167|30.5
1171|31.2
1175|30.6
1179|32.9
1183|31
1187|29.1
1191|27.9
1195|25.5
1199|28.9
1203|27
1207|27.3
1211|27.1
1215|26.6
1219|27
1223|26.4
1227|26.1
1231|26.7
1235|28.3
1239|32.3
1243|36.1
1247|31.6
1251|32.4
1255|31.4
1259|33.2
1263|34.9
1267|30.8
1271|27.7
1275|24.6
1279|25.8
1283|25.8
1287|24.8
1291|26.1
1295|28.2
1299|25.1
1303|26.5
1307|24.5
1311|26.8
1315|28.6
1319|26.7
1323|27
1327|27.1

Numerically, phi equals 30.5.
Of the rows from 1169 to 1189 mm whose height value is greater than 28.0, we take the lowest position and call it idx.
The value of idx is 1171 mm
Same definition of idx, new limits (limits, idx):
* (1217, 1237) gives 1235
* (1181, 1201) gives 1183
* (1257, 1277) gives 1259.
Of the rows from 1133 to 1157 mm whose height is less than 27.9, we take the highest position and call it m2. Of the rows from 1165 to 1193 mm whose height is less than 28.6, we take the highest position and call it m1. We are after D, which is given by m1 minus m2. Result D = 40 mm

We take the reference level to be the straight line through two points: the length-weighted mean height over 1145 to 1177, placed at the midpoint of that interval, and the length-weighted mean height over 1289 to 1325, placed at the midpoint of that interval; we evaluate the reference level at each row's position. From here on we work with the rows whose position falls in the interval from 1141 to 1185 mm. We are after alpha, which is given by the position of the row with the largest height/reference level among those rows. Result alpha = 1179 mm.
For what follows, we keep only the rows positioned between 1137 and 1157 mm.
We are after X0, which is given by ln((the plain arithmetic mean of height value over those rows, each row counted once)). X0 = 3.324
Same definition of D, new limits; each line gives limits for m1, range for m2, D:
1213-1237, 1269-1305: -68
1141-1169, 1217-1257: -80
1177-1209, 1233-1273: -64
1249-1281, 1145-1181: 128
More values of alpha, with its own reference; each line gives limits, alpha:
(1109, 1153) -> 1143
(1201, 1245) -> 1243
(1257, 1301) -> 1263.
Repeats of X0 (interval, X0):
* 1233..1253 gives 3.470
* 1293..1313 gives 3.267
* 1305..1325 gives 3.285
